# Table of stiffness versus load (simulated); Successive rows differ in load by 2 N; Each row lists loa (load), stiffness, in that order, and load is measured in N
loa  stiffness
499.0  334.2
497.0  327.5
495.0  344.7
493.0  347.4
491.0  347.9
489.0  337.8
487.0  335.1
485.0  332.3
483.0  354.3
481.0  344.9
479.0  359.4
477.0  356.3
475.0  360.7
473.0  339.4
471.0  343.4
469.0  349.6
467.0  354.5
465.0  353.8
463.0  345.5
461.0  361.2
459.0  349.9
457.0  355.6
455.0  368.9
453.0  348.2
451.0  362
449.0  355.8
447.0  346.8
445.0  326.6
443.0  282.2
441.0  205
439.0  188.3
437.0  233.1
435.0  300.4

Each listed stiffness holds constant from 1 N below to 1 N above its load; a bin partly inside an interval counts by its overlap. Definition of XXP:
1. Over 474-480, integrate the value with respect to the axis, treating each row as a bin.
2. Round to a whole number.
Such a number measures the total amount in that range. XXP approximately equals 2153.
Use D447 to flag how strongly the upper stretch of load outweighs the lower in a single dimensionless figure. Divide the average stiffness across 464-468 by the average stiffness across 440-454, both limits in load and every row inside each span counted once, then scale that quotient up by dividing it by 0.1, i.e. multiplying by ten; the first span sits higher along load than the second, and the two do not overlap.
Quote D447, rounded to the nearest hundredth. 11.13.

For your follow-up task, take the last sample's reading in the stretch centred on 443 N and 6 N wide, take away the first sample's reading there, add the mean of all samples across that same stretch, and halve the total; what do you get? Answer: 196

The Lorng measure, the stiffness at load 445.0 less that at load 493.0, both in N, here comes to -21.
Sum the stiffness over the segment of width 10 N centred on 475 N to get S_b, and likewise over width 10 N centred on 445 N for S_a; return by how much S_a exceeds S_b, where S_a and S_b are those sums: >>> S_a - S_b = -243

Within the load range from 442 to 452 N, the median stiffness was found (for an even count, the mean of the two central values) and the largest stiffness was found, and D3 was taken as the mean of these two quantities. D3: 354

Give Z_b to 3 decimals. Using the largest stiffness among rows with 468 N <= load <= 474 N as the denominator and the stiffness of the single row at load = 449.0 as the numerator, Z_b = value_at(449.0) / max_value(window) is 1.018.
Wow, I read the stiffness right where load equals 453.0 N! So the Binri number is 348.2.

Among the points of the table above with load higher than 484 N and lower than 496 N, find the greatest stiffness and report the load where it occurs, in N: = 491.0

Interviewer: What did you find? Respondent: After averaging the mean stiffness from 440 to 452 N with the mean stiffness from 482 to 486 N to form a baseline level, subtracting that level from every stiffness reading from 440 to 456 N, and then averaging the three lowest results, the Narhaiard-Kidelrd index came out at -57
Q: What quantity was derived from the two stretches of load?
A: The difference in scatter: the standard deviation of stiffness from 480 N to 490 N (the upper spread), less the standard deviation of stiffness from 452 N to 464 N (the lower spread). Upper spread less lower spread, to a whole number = 0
